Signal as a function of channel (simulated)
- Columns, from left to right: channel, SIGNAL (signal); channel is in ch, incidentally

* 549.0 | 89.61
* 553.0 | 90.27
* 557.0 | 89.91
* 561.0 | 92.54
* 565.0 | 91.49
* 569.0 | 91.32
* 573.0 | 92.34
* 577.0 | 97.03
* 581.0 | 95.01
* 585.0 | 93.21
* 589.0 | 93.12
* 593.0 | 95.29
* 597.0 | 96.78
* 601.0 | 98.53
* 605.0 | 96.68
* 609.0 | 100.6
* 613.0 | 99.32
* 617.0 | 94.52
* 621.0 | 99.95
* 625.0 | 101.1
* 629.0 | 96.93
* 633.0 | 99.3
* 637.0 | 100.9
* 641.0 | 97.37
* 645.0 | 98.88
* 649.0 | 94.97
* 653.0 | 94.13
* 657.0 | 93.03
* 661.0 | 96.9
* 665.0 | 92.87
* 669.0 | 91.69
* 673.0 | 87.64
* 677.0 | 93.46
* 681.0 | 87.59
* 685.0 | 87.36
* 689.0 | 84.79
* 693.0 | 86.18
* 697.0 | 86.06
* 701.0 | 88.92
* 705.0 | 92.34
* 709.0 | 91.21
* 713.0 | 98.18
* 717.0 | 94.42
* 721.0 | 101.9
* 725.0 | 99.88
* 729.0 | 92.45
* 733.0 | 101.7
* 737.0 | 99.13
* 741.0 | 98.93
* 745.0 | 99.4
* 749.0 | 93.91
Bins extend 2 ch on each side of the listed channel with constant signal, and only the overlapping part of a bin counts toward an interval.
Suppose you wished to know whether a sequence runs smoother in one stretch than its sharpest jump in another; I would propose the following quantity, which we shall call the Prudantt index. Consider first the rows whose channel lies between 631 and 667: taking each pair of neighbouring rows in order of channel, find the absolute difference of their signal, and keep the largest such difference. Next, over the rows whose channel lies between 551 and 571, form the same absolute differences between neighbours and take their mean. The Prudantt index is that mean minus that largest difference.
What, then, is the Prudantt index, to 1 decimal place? -3.0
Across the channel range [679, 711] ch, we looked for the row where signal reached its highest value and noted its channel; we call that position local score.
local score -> 705.0 ch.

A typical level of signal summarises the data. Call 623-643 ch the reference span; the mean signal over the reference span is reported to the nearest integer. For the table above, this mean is 99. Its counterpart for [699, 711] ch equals 91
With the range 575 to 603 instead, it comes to 96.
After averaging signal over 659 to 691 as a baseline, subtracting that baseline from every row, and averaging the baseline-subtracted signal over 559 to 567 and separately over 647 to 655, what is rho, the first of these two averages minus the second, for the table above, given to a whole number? -3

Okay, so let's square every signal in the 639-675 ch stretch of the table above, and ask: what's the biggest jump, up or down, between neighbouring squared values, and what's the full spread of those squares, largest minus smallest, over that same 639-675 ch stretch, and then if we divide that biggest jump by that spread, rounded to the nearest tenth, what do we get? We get 0.4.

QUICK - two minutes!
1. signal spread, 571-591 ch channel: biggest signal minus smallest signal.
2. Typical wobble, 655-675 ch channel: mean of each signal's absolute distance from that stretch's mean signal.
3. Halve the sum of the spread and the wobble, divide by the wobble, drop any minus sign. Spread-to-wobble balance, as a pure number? 1.56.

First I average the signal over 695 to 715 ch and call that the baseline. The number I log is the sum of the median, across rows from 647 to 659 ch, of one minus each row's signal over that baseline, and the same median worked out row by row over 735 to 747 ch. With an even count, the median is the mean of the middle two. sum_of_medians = -0.116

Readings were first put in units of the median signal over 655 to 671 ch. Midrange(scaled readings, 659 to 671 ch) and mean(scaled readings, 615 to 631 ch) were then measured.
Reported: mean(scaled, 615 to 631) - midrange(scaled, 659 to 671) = 0.041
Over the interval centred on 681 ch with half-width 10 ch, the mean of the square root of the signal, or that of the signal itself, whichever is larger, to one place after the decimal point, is 88.2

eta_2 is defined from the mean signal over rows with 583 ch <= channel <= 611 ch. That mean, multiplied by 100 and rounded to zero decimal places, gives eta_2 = 9632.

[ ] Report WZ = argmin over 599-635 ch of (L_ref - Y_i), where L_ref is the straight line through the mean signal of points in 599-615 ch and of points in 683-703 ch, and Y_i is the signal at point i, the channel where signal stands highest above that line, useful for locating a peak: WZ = 625.0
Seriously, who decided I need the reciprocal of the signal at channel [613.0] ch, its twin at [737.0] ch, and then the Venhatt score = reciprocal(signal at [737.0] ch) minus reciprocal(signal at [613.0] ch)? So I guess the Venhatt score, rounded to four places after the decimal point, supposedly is 0.0000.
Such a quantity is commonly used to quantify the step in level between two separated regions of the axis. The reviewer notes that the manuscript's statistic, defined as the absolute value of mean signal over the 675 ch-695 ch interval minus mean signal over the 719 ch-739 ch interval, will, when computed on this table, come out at 11.1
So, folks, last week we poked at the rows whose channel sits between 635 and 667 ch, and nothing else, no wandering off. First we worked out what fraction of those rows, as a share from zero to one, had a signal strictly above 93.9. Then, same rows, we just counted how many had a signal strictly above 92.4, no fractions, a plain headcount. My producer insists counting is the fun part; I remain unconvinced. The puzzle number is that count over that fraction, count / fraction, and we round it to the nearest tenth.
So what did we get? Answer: 10.7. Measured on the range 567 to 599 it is 12.0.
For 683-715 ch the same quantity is 8.0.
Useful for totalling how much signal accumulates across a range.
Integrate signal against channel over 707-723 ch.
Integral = 1543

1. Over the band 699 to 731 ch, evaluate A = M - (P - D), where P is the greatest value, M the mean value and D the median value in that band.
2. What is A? 86.4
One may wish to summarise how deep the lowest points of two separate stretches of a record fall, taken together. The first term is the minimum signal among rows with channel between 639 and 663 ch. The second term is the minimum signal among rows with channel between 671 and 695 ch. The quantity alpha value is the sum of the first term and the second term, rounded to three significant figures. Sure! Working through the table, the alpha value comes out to 178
